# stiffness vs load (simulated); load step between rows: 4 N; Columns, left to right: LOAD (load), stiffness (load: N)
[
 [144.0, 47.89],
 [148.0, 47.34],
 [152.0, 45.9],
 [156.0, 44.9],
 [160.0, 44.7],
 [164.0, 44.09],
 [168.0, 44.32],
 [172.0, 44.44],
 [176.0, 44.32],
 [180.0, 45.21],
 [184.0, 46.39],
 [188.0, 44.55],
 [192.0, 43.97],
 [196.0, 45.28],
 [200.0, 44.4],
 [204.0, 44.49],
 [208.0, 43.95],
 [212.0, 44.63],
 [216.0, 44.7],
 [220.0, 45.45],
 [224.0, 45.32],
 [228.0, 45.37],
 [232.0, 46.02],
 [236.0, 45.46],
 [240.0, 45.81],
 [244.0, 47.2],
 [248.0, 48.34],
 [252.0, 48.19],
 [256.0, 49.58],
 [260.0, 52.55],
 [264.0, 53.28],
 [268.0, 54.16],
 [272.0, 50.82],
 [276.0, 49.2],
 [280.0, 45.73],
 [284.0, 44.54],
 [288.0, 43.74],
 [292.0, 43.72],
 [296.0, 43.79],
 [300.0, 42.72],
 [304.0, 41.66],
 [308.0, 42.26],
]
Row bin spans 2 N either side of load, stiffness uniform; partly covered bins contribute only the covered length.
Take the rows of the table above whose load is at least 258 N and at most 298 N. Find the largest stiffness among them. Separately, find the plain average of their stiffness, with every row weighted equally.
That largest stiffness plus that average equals 102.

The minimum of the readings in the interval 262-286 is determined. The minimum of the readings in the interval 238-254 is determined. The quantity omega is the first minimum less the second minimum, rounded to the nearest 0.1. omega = -1.3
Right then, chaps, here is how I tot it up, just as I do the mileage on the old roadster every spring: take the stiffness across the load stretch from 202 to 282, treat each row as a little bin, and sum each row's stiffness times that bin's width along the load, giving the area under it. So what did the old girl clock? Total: 3801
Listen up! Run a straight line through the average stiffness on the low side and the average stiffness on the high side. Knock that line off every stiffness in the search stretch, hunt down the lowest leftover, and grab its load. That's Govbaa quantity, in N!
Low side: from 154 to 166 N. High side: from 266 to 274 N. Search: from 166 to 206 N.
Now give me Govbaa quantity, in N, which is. 204.0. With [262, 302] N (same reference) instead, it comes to 300.0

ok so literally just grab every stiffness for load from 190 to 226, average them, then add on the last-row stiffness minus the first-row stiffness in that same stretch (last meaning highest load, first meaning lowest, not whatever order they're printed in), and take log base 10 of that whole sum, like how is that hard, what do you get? 1.66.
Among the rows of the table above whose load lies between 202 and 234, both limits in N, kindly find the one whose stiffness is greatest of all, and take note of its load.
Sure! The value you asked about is 232.0 N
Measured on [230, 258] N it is 256.0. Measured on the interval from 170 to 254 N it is 248.0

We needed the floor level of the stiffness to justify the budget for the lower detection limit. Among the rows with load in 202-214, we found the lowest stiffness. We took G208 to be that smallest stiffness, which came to 43.95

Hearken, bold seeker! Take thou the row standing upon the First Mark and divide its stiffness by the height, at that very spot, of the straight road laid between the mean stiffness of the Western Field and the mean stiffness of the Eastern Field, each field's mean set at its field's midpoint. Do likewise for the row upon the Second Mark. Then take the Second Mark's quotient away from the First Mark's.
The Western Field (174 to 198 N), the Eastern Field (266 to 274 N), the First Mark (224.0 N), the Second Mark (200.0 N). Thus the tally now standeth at -0.02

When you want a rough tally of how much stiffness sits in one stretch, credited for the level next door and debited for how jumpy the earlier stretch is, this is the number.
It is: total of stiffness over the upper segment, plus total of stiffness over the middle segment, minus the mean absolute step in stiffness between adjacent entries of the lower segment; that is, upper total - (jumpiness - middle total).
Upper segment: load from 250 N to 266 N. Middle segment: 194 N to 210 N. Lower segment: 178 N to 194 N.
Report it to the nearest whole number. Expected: 381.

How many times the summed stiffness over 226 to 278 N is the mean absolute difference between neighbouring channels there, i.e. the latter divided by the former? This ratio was 0.0020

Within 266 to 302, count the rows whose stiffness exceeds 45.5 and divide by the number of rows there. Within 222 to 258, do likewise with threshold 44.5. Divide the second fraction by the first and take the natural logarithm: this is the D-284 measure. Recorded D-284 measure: 0.8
